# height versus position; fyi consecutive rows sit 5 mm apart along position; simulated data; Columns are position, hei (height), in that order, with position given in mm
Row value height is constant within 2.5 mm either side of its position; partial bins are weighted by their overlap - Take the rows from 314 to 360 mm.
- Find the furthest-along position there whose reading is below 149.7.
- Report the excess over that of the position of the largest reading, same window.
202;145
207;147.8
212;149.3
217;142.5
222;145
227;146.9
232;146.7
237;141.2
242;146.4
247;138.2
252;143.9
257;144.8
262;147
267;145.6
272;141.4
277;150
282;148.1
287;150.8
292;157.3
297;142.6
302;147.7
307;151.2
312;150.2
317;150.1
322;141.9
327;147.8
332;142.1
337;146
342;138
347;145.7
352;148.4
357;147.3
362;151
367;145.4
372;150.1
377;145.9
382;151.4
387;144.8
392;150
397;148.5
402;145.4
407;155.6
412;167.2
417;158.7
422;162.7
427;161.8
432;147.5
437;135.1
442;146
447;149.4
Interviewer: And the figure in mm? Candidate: -40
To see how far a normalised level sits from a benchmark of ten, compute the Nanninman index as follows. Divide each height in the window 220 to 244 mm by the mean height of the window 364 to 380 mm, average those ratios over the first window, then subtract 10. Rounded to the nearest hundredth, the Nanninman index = -9.01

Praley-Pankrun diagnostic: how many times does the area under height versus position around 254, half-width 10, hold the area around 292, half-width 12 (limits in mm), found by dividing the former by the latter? 0.8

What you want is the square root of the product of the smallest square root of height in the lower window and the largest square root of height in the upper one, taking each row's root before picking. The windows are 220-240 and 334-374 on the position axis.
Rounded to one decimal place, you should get 12.1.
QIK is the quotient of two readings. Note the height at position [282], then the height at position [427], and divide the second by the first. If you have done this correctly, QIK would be 1.09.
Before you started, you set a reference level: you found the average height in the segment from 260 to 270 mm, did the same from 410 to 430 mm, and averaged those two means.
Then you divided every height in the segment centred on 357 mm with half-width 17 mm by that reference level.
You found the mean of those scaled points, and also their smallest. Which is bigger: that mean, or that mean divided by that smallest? 1.06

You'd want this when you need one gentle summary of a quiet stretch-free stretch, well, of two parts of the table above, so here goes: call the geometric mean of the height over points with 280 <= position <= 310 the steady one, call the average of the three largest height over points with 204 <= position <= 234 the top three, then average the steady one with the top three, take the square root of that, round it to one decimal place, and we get 12.2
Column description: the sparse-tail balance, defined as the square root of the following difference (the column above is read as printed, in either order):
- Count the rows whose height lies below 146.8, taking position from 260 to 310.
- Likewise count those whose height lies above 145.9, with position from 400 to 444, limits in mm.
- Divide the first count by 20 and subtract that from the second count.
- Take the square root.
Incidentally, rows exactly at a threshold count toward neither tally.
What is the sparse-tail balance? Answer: 2.62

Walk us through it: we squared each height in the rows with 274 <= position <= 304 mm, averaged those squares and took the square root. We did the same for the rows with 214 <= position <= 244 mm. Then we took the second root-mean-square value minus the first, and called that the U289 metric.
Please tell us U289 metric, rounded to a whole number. -5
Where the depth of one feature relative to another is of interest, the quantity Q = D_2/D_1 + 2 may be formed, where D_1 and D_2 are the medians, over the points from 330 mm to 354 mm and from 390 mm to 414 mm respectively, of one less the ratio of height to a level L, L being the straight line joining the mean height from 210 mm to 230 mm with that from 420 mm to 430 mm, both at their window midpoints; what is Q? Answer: 2.9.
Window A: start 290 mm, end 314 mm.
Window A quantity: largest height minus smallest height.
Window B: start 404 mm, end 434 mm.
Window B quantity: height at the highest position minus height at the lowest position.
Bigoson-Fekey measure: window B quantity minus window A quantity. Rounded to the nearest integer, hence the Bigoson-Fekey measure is -23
